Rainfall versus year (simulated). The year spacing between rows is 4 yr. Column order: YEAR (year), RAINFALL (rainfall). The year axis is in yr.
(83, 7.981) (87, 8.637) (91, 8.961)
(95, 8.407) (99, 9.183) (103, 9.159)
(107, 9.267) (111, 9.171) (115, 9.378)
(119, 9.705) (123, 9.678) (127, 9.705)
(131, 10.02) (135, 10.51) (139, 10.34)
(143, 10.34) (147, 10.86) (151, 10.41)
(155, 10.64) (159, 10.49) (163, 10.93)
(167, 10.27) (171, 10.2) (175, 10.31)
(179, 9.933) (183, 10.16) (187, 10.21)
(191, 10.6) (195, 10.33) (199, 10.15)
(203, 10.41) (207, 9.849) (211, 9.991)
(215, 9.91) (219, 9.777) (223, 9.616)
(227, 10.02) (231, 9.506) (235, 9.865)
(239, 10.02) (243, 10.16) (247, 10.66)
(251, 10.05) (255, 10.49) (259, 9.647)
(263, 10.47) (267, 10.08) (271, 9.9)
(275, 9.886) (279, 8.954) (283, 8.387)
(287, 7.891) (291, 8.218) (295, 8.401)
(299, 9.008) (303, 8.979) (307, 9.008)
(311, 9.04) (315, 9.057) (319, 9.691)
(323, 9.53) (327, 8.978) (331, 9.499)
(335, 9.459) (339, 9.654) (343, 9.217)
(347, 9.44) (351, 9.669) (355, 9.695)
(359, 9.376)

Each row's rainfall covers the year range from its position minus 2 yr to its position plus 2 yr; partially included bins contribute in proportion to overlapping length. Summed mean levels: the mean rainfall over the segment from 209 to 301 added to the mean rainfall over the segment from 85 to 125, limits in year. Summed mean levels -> 18.8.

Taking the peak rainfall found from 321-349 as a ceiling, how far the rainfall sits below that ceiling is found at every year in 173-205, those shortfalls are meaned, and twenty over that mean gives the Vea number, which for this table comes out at -33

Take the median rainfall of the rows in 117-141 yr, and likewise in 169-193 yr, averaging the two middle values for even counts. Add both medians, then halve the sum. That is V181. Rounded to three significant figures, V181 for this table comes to 10.0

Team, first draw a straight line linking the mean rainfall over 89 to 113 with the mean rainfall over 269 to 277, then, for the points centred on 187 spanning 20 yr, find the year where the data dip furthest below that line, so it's 179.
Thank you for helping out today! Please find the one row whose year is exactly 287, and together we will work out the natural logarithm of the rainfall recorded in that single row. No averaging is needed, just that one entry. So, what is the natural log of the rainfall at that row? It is 2.07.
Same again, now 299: 2.20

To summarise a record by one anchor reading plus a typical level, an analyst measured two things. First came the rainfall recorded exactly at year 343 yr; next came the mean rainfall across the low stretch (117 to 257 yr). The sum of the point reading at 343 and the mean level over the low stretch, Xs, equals 19.4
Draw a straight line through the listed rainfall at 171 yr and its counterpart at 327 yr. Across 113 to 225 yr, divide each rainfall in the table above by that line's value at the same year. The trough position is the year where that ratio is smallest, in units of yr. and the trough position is 115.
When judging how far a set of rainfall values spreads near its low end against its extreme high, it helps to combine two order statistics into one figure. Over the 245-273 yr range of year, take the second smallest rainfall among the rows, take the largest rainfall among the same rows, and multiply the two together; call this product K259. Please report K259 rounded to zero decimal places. 106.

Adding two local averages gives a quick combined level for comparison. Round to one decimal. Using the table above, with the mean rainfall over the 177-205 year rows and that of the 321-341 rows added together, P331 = 19.7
